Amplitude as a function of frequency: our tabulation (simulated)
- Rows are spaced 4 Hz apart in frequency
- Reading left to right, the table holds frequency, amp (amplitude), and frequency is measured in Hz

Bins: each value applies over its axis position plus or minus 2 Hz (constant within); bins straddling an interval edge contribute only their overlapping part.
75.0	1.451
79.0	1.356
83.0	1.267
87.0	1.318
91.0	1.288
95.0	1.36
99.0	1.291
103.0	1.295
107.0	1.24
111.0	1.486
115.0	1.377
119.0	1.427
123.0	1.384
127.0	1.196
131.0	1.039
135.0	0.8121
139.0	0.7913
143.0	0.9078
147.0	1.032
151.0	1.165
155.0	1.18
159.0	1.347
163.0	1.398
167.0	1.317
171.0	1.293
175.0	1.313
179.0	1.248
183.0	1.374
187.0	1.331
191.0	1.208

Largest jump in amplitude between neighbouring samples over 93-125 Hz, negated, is -0.25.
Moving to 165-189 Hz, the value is -0.13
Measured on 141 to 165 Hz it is -0.17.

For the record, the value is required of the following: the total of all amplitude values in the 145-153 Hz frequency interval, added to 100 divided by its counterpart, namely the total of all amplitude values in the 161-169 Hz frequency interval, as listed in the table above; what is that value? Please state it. 39.0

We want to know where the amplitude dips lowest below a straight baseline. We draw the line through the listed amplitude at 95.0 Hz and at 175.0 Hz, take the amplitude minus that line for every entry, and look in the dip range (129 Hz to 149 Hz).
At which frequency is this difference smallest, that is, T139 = 139.0 Hz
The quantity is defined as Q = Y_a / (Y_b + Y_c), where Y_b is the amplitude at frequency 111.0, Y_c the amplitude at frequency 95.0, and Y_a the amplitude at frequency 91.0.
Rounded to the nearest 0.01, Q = 0.45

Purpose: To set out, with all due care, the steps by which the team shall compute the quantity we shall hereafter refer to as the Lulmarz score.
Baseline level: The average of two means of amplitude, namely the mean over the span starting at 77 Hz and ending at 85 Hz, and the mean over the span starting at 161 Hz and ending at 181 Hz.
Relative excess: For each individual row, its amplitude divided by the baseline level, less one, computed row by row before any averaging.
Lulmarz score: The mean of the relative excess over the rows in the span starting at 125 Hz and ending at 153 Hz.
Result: -0.244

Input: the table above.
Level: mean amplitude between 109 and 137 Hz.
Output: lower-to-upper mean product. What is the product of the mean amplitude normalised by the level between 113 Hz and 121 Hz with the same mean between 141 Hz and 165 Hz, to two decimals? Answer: 1.06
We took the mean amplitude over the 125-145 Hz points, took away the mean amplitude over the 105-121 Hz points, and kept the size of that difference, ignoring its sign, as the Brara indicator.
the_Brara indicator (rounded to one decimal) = 0.4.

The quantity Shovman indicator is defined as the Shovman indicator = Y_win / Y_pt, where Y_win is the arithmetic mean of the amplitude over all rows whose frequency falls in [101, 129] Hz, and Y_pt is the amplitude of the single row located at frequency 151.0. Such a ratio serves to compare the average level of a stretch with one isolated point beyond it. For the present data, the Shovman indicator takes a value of 1.15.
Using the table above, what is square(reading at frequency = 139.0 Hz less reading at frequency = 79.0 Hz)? 0.32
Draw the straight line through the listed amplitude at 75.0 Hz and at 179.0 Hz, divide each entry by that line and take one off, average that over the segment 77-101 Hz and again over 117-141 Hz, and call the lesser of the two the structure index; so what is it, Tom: -0.18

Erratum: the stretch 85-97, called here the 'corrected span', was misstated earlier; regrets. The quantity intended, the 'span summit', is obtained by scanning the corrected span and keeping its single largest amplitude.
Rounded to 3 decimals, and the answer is 1.360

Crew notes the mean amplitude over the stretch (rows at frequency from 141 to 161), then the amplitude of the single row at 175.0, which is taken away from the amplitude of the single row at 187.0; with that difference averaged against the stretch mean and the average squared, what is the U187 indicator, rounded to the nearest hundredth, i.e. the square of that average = 0.33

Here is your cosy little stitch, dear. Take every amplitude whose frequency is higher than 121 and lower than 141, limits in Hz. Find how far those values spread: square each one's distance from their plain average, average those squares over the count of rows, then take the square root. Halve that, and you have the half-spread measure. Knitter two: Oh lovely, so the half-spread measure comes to 0.11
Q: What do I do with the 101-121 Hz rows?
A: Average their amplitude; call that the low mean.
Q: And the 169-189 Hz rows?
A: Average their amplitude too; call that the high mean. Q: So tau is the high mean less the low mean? -0.05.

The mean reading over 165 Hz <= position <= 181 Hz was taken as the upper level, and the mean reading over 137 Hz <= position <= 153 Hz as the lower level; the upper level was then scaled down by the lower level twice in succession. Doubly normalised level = 1.36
